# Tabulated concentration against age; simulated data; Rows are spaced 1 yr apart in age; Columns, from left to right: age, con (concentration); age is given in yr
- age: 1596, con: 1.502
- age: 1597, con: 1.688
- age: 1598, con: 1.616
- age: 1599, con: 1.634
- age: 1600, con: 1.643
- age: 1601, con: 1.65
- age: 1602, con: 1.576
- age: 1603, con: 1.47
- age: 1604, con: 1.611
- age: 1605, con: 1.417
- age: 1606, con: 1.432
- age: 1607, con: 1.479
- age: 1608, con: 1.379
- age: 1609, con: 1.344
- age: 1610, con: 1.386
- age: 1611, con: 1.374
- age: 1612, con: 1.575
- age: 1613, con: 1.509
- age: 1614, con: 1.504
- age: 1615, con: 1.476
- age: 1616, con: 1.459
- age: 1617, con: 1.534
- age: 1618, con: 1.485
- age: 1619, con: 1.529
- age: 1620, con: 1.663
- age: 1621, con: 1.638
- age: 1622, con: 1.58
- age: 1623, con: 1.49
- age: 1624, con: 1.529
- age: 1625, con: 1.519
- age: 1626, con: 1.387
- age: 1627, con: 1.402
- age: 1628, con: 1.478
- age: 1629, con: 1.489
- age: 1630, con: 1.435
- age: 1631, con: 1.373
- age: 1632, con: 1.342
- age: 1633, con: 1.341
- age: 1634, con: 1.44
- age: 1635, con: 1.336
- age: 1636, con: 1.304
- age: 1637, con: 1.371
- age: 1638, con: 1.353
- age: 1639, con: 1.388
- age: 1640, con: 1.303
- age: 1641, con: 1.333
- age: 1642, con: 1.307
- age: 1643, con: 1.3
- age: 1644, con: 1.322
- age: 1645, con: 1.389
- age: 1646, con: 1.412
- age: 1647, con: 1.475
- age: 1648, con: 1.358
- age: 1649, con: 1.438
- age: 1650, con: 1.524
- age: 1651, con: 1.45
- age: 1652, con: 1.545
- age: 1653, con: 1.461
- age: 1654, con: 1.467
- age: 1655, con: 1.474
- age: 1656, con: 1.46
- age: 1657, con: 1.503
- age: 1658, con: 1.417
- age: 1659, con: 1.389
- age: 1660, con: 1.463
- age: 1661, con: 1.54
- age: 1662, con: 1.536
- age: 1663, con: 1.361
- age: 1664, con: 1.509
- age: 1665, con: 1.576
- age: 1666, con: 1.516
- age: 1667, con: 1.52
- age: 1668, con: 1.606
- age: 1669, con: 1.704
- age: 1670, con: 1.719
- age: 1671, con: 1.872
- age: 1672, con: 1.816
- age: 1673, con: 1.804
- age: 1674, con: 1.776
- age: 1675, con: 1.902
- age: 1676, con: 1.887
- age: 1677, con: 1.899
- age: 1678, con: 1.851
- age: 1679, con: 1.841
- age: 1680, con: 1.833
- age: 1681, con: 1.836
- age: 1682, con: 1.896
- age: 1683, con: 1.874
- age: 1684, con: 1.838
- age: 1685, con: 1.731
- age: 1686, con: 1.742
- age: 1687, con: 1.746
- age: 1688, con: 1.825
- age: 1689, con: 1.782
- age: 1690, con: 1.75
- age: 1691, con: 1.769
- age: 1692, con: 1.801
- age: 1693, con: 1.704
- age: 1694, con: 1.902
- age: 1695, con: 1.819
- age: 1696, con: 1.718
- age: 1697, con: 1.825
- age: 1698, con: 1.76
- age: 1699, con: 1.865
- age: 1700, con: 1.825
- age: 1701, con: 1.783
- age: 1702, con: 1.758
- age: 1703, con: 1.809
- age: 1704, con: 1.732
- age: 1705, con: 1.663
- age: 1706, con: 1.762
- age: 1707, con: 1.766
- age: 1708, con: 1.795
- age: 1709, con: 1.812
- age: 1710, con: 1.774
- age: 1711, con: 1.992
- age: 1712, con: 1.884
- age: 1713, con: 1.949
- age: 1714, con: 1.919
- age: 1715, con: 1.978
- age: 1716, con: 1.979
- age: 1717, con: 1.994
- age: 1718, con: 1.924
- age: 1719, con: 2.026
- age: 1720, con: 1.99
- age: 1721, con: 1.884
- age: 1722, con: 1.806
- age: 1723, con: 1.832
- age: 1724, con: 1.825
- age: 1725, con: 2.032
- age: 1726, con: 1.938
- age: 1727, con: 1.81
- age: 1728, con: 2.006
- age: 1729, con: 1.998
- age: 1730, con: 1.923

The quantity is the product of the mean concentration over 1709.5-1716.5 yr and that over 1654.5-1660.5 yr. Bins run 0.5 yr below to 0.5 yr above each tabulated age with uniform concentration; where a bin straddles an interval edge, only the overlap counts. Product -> 2.79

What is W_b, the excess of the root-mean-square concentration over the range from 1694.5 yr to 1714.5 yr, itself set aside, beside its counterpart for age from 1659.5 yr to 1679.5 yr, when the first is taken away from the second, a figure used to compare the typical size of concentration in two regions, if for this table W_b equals -0.12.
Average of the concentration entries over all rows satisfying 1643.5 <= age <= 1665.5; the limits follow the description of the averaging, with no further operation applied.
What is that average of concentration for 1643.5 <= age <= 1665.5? 1.46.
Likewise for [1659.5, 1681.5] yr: 1.70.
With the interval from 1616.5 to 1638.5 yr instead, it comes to 1.46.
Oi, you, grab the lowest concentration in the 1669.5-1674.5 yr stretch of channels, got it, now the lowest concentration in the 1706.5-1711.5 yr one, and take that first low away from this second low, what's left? 0.05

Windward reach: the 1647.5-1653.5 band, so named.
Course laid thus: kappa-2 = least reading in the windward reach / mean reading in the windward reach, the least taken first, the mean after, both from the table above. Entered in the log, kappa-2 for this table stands 0.928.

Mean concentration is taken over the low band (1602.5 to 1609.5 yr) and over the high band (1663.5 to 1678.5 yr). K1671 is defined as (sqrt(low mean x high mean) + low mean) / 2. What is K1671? 1.52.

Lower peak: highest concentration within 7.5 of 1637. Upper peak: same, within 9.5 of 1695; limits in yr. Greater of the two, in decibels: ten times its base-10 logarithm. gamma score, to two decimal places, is 2.79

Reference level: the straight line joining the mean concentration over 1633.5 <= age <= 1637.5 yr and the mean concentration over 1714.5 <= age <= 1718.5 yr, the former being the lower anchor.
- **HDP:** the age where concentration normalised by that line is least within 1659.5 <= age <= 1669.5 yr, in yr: 1663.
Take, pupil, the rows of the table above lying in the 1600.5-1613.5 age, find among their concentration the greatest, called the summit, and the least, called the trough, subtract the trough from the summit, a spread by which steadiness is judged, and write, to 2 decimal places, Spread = 0.31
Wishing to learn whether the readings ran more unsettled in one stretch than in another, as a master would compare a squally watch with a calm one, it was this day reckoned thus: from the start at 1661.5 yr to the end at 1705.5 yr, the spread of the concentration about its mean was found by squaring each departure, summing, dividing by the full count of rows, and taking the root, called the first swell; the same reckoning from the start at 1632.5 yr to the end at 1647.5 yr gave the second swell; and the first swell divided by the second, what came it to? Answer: 2.4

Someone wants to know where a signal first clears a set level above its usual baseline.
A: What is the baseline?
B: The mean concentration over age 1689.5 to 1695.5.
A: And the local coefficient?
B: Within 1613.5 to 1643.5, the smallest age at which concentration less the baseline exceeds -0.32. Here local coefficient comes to 1614 yr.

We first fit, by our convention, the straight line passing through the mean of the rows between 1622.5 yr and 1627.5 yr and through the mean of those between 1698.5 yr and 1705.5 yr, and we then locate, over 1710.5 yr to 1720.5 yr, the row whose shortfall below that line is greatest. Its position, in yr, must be 1712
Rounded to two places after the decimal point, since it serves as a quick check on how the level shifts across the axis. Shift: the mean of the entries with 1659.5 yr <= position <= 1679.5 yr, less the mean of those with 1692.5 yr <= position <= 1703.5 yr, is -0.11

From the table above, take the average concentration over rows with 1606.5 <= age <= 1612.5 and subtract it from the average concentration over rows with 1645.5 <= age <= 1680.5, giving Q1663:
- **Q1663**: 0.17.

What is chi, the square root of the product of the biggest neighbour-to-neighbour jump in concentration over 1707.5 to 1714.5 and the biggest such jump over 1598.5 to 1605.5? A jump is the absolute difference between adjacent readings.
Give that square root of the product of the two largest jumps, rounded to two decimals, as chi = 0.21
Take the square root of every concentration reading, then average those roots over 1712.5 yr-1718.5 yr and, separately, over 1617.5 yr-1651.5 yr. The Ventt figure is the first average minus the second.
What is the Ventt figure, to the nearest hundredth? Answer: 0.21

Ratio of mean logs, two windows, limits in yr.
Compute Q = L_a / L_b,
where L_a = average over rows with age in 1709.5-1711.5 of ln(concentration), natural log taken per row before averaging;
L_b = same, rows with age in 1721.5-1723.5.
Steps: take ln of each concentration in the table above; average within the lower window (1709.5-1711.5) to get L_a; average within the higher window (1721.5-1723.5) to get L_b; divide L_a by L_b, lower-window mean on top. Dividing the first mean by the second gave 1.1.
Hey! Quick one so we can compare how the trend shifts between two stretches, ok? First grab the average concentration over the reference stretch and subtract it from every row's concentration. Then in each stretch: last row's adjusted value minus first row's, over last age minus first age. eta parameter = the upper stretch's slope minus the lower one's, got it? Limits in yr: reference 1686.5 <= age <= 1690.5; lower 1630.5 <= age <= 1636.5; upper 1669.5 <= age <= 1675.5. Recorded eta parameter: 0.050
